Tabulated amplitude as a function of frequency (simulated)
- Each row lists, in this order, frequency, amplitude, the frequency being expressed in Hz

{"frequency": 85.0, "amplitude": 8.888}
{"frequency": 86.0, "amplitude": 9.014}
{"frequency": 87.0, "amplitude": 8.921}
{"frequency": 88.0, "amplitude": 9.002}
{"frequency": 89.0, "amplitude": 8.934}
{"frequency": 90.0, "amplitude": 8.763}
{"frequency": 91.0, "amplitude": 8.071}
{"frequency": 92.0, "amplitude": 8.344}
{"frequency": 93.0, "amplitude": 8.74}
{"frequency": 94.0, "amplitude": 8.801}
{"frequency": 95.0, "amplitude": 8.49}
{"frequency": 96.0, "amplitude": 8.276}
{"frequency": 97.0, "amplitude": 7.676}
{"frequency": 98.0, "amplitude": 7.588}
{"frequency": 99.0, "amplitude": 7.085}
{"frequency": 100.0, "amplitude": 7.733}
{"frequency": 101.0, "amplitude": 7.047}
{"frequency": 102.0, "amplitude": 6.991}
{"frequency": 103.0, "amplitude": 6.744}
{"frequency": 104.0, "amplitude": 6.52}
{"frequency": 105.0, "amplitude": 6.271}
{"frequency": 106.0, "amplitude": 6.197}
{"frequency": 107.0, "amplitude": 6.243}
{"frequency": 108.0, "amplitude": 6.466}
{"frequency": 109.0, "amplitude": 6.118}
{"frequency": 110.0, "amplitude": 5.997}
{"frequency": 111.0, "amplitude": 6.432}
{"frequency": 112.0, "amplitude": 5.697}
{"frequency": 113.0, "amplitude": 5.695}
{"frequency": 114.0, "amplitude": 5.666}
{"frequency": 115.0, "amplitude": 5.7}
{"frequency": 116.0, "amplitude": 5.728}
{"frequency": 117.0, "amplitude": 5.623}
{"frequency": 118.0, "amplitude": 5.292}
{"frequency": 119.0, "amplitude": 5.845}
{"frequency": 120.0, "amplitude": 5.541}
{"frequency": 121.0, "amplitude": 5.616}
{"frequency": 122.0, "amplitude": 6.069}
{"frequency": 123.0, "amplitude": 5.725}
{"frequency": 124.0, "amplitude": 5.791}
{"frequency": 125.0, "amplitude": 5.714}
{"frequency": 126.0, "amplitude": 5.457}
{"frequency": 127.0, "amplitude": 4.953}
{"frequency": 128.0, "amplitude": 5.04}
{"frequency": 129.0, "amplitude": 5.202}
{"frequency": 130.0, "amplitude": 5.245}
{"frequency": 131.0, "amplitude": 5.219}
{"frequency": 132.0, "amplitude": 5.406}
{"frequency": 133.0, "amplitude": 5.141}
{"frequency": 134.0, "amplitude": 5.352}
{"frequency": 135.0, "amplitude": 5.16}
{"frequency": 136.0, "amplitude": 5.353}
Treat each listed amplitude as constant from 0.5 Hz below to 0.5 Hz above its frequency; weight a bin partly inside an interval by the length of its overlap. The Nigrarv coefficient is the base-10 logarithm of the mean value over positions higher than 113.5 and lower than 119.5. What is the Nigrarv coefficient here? 0.75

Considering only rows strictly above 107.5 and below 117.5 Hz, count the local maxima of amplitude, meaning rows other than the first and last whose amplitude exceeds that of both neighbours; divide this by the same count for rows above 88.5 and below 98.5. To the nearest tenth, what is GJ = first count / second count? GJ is 2.0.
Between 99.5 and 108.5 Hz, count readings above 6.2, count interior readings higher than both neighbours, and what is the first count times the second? 0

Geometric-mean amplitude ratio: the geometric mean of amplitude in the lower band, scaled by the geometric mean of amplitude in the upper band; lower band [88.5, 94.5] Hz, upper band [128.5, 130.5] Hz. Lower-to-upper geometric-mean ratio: 1.65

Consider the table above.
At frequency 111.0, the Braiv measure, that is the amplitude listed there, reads 6.432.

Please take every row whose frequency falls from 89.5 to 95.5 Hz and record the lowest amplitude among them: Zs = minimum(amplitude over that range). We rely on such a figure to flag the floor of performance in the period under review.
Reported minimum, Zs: 8.071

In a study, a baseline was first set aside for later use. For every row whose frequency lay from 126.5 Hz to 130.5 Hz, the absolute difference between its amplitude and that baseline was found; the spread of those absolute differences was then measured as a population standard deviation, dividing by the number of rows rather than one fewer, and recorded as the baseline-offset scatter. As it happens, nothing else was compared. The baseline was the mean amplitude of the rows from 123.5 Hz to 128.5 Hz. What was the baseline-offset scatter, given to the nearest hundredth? 0.12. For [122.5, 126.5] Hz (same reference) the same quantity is 0.13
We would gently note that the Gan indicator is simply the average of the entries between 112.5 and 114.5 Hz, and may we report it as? 5.7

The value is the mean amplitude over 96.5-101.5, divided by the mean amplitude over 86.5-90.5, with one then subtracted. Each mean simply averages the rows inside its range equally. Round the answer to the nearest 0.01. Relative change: -0.17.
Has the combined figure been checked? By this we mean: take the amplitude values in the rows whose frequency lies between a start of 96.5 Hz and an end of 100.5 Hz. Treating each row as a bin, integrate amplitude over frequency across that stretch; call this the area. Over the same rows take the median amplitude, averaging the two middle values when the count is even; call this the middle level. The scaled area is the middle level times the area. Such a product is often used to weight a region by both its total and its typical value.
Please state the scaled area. 230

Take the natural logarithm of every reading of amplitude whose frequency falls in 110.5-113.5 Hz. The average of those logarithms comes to 1.78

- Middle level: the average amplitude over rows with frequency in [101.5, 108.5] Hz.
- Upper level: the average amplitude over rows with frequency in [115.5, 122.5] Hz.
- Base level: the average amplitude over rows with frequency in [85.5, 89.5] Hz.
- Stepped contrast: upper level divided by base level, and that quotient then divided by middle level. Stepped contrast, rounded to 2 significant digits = 0.097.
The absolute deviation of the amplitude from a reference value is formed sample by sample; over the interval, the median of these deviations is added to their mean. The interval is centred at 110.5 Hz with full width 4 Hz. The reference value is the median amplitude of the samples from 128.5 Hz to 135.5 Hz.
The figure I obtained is 1.7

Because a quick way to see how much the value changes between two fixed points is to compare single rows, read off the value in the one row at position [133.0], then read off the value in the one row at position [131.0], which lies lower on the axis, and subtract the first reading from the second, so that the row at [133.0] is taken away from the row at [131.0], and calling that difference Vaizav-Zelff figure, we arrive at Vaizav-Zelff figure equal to 0.1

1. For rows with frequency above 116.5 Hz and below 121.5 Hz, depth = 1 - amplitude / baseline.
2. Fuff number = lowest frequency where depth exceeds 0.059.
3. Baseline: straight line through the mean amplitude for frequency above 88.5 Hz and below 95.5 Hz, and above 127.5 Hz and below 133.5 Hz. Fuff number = 117.0 Hz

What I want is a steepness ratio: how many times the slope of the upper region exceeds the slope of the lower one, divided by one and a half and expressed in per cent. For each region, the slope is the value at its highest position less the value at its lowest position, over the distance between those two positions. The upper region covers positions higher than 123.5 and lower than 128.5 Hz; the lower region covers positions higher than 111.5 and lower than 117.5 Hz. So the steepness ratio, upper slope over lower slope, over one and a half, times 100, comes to 846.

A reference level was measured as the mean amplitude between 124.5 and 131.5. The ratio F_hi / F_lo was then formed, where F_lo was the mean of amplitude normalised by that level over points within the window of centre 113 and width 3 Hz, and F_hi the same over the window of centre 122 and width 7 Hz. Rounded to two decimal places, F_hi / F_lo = 1.01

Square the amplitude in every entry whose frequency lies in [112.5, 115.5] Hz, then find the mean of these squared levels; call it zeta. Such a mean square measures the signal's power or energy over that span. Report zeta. 32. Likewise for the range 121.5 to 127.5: 32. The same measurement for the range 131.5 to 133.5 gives 28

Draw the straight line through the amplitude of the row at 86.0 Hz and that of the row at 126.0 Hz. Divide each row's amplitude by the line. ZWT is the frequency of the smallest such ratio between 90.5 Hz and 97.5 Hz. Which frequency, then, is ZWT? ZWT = 91.0 Hz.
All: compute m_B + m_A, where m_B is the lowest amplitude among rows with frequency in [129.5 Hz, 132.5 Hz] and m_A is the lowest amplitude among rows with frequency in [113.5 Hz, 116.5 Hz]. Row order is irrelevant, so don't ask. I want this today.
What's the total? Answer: 10.9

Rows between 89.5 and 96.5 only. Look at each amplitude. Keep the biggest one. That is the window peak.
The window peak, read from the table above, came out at 8.801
